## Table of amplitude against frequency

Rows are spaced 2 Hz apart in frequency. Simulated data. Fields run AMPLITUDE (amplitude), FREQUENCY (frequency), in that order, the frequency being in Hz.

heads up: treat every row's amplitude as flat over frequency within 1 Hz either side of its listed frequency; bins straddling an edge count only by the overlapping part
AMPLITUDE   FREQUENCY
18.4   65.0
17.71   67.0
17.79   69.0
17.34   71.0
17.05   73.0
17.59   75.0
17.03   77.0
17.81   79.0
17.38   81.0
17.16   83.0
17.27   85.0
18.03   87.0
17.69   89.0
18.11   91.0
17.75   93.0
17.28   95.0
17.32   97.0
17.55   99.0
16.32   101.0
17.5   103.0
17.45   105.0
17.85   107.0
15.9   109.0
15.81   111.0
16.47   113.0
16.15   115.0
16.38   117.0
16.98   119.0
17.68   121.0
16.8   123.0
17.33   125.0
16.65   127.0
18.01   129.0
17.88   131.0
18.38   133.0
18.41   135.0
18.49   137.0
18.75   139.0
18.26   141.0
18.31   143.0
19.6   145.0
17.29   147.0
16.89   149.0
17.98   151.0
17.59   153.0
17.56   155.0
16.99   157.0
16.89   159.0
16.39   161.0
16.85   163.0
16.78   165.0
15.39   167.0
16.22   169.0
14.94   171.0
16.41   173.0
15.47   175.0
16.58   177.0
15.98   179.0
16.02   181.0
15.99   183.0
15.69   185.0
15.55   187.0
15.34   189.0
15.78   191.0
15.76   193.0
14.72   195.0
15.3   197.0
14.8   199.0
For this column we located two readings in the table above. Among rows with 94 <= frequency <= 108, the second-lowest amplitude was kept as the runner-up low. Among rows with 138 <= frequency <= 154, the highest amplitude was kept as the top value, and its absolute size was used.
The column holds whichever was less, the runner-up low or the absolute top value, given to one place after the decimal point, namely 17.3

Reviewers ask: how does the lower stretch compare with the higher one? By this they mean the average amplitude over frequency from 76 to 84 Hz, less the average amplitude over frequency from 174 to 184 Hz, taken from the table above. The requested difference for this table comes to 1.3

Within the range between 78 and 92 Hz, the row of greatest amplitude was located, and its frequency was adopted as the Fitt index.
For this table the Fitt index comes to 91.0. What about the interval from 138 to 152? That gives 145.0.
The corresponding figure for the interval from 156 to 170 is 157.0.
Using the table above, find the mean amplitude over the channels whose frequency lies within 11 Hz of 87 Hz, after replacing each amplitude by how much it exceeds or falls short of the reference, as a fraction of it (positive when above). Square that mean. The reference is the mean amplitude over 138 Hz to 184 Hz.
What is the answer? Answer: 0.0013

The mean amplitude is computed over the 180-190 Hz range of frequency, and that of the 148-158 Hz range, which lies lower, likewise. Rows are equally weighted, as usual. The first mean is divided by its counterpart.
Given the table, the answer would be 0.90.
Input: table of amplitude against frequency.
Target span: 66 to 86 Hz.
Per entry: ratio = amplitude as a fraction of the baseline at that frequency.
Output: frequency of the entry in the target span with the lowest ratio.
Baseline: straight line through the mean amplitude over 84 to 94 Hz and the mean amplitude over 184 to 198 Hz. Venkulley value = 73.0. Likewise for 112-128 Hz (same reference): 115.0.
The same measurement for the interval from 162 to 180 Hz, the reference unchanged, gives 171.0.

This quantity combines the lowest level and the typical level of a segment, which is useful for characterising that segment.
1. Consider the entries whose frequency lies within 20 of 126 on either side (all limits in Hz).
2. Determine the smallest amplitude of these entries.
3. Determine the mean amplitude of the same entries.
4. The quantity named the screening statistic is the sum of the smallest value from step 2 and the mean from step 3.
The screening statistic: 33.3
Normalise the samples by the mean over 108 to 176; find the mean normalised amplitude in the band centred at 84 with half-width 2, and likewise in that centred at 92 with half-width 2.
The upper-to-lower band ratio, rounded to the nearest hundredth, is 1.04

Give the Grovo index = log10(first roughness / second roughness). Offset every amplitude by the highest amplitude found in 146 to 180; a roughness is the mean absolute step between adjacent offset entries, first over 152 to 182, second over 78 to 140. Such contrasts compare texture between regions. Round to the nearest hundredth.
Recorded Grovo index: 0.12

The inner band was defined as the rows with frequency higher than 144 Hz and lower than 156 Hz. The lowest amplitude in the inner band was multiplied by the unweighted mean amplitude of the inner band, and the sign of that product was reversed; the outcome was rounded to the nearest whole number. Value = -301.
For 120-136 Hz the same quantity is -294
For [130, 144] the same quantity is -328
